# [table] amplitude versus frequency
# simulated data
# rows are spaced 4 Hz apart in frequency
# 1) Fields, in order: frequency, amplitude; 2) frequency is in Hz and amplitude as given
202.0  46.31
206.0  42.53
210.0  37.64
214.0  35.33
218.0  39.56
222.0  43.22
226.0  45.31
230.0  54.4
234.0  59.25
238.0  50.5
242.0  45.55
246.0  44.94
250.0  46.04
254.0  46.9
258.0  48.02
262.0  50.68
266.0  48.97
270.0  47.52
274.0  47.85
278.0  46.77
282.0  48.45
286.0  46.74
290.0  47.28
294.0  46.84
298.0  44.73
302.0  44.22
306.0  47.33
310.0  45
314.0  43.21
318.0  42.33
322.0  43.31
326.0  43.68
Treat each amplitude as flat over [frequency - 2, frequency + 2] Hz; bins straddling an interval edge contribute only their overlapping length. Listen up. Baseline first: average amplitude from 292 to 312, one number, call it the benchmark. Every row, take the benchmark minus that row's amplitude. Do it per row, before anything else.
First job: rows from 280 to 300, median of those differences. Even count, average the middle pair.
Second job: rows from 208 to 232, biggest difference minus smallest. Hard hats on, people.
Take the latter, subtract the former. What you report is 20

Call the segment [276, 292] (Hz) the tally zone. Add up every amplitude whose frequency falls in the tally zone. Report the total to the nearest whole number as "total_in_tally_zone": 189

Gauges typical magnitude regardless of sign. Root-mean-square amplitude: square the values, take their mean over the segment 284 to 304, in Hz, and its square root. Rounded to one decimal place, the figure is 46.0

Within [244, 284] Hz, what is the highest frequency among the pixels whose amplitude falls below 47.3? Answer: 278.0 Hz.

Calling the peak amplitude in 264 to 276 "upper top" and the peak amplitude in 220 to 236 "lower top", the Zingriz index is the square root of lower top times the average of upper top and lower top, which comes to 56.6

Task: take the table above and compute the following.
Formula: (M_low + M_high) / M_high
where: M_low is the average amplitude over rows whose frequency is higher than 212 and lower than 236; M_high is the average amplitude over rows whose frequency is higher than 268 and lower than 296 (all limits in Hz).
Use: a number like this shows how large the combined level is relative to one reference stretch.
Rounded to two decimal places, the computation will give 1.98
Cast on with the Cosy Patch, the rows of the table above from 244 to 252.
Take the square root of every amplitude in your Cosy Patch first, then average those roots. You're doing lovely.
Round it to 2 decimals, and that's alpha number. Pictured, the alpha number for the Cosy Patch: 6.74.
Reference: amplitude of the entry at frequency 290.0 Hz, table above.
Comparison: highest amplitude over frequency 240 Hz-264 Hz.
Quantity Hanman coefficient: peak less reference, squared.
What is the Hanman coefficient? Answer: 12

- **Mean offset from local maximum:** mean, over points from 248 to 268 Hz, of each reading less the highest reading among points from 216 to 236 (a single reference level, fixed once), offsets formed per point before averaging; -11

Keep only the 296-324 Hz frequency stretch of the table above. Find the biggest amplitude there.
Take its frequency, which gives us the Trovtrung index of 306.0 Hz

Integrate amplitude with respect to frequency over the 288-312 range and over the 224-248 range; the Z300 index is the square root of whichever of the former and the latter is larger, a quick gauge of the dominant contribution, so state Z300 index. 34.6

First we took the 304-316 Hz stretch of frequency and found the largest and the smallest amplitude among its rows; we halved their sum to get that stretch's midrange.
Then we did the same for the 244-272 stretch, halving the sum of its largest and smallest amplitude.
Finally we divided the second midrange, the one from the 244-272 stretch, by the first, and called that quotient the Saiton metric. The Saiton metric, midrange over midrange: 1.06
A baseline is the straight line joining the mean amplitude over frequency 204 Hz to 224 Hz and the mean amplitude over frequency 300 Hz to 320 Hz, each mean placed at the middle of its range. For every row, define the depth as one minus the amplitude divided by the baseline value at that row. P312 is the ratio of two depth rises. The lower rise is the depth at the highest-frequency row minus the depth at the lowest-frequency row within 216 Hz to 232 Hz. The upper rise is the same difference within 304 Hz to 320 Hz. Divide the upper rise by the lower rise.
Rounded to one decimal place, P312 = -0.4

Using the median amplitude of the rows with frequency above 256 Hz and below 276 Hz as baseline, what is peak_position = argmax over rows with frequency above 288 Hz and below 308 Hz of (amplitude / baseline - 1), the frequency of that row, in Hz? 306.0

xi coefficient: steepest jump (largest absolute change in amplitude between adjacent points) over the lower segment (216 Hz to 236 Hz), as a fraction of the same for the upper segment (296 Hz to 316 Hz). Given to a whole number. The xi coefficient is 3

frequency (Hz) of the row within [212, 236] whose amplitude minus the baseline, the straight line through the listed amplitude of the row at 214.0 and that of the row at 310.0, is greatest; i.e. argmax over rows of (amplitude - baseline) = 234.0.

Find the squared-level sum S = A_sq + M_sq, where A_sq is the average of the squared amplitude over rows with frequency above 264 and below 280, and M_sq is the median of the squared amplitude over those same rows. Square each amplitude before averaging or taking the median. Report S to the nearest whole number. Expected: 4557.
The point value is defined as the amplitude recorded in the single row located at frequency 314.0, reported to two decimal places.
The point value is 43.21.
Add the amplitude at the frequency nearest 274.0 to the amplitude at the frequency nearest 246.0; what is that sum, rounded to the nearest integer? 93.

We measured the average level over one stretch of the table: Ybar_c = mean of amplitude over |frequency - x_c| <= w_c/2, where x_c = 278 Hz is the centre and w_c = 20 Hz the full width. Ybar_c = 47.5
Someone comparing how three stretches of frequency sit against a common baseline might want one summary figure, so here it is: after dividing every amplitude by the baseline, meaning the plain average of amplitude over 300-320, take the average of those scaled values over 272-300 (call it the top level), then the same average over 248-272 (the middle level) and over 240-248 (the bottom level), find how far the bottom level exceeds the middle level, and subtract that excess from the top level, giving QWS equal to 1.12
